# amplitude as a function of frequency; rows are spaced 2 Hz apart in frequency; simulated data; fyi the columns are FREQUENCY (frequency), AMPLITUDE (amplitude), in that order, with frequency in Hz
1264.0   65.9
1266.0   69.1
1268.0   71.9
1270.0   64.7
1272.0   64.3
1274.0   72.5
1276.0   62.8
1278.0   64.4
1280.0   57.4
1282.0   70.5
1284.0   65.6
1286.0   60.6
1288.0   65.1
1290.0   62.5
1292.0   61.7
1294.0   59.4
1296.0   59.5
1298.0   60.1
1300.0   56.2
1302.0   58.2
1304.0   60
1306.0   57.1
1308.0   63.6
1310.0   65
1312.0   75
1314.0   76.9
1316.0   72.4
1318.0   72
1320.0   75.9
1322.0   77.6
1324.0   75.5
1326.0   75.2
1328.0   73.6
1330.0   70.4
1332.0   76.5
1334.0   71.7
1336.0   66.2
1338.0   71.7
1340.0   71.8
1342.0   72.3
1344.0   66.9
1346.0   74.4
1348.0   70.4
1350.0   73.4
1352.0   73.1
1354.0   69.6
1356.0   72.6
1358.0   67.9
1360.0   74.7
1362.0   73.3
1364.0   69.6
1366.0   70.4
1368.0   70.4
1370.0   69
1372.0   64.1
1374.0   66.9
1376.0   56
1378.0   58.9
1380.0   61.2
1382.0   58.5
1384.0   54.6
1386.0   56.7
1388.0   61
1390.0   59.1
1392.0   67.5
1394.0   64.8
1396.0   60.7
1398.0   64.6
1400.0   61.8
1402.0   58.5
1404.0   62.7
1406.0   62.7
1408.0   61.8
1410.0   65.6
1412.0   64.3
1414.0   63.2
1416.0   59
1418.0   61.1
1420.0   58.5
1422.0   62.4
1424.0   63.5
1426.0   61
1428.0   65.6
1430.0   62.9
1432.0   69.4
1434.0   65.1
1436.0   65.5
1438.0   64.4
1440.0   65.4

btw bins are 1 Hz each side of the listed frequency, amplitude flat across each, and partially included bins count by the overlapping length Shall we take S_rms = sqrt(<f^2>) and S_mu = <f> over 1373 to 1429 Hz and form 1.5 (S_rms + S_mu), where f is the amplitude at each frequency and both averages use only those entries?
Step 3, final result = 185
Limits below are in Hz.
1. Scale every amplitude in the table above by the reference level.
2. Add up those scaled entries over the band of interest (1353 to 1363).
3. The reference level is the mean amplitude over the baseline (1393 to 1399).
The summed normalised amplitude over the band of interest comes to 5.65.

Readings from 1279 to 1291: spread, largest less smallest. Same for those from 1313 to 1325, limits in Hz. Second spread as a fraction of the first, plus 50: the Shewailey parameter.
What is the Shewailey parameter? 50.4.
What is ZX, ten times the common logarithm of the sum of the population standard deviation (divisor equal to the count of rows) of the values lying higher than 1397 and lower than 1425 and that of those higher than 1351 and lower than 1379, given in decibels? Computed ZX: 8.7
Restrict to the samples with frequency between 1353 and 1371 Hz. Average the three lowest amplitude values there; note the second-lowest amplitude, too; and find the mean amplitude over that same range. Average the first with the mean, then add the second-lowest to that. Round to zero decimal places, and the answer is 139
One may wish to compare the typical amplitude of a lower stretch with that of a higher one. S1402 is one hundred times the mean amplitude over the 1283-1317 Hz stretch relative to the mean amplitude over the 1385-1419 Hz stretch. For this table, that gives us 102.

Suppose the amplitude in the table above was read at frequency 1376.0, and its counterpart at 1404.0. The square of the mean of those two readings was 3522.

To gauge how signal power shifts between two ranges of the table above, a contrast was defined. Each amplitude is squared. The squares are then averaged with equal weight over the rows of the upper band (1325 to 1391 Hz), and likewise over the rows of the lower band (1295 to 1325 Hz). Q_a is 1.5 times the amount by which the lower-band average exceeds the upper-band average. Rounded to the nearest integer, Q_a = -154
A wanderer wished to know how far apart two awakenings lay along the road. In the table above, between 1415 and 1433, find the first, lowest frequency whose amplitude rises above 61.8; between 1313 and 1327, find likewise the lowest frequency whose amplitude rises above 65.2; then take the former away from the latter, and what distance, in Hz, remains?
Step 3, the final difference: -108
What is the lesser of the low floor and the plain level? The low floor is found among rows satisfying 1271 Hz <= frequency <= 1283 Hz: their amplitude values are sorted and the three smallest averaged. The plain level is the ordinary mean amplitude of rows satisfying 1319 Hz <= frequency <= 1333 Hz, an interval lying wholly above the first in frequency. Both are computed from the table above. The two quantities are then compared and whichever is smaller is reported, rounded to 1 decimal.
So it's 61.5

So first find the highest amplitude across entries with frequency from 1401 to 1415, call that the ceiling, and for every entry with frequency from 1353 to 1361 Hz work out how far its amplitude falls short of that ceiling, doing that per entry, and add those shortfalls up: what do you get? -22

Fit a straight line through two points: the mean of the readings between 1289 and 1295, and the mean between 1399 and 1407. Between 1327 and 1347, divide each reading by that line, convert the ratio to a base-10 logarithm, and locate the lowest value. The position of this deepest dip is 1336.0 Hz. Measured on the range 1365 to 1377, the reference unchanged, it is 1376.0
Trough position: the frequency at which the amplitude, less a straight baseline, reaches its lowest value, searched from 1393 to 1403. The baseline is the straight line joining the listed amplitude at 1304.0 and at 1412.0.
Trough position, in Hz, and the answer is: 1402.0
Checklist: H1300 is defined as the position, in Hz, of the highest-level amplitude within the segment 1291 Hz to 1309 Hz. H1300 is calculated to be 1308.0 Hz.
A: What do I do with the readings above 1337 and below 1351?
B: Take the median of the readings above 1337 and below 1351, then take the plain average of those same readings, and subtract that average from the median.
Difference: 0.24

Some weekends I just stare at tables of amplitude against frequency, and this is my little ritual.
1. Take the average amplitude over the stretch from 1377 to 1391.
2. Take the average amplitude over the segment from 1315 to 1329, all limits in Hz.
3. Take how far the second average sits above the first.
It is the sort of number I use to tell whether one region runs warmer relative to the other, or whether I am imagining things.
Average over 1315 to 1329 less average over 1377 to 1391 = 16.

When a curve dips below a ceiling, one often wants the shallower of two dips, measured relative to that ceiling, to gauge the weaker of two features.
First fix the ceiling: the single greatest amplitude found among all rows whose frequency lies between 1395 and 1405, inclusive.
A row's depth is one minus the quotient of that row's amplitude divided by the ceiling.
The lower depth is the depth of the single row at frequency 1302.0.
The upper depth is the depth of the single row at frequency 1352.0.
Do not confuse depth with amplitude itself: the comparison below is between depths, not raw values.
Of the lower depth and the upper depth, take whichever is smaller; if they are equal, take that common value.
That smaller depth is -0.13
